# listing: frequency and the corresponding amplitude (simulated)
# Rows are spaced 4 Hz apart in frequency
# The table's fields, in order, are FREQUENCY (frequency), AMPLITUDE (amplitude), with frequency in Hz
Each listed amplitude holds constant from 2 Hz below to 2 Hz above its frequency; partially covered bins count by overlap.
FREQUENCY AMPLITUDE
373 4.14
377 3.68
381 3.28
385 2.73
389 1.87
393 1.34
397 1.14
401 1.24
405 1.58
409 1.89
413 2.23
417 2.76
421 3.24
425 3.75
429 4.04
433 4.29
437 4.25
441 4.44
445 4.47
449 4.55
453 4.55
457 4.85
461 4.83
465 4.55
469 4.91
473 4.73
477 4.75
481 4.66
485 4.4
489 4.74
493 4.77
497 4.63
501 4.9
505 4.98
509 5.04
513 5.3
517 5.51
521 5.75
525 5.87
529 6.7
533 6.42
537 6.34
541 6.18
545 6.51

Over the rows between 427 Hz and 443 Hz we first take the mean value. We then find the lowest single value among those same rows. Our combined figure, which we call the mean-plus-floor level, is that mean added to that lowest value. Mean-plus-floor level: 8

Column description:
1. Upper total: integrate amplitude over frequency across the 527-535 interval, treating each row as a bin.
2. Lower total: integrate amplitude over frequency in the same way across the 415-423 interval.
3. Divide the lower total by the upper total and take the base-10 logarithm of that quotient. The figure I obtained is -0.34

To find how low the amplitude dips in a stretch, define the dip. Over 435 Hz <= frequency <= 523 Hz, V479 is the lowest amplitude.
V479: 4.25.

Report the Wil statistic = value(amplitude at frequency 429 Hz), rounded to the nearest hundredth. 4.04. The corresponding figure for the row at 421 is 3.24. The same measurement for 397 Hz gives 1.14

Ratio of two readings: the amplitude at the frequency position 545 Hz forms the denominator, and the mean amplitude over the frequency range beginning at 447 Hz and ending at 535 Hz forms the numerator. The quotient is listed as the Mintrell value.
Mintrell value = 0.778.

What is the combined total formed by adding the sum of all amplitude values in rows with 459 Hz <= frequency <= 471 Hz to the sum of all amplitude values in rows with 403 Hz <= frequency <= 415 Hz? 20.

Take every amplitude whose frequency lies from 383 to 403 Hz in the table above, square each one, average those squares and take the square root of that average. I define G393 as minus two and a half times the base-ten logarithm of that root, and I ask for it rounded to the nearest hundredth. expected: -0.62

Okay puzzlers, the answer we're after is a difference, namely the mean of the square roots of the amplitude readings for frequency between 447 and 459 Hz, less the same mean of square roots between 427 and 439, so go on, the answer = 0.11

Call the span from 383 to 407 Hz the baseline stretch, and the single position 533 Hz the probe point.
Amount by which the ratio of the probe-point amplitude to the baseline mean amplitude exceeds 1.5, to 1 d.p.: 2.4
